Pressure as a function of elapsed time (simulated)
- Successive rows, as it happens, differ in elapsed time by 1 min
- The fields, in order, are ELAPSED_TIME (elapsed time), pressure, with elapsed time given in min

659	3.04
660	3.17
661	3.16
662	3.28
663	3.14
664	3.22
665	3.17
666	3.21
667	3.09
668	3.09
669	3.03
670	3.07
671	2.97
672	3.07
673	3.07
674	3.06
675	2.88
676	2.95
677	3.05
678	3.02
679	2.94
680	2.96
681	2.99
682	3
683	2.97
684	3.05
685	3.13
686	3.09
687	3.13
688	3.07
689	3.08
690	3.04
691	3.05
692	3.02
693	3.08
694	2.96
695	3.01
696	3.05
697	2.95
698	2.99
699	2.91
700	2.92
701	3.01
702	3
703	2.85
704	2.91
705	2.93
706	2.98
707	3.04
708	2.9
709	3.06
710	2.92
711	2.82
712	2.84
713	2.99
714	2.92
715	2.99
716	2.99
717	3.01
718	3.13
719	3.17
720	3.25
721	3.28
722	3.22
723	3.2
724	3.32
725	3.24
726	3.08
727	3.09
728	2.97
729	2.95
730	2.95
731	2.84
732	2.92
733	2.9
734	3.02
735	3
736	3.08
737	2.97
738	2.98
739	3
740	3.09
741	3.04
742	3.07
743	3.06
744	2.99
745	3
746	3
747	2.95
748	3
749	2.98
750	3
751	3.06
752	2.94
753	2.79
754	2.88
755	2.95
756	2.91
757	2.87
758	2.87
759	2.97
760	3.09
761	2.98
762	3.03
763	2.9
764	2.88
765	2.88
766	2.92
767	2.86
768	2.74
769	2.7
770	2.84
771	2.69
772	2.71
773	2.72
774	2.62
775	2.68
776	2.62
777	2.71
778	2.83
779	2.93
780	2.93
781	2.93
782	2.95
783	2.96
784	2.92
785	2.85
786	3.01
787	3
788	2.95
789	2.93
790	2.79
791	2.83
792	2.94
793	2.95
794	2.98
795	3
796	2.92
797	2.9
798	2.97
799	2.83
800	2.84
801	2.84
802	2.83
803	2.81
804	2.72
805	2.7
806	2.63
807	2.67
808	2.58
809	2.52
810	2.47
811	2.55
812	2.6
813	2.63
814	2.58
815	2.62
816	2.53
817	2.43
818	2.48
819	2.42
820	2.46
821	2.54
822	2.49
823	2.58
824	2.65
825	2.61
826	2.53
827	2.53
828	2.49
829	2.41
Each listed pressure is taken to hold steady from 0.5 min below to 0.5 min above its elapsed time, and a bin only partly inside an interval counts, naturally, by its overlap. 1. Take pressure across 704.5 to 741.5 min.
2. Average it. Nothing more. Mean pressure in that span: 3.03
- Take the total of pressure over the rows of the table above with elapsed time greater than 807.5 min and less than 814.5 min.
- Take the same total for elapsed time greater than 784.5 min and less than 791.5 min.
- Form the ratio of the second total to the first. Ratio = 1.14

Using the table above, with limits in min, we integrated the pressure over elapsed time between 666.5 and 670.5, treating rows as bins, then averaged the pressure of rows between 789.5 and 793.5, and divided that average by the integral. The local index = 0.234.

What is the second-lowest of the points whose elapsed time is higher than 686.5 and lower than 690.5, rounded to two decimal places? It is 3.07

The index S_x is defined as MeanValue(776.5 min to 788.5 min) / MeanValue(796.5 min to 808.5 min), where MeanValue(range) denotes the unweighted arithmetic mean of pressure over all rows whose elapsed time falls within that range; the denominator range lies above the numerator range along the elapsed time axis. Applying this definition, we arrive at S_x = 1.05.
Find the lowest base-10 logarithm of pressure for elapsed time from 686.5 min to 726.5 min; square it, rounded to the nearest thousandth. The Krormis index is 0.203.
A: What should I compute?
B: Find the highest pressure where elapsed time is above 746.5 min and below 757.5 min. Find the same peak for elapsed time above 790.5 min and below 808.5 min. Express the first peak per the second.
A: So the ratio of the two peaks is 1.02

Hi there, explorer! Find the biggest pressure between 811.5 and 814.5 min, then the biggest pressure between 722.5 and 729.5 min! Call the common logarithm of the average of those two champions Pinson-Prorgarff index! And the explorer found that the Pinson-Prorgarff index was 0.4735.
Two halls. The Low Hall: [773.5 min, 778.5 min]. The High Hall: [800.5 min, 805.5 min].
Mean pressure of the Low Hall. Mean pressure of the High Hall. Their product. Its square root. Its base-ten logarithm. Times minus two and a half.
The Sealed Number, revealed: -1.09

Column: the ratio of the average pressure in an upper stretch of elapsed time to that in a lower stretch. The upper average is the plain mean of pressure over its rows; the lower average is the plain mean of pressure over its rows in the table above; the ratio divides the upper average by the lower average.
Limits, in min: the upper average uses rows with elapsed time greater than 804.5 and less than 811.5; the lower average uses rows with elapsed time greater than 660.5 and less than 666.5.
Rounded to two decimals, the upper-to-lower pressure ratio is 0.81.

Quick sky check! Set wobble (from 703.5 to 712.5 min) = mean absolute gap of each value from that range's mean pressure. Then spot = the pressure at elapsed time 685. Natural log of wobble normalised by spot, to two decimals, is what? -3.92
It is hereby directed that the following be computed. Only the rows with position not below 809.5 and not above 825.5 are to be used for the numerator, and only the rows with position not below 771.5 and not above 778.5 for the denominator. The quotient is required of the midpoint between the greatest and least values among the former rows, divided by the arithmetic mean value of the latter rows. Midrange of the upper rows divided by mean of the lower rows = 0.939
